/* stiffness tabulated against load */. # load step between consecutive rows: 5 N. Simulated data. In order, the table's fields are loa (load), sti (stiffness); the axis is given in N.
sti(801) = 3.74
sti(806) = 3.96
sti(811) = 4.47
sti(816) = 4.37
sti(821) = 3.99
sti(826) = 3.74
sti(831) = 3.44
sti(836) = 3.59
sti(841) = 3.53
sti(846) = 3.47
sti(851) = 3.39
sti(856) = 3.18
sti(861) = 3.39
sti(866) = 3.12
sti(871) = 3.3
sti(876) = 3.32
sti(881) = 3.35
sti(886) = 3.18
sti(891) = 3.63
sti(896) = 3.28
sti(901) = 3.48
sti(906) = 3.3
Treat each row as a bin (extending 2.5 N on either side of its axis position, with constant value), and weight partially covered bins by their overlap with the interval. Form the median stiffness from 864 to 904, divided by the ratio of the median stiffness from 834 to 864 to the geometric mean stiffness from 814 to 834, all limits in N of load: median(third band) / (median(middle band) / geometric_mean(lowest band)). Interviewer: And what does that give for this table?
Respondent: 3.73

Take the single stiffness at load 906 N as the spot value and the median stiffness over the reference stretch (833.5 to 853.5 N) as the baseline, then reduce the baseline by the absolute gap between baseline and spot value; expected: 3.300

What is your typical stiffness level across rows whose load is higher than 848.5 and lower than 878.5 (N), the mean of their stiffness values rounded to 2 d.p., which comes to 3.28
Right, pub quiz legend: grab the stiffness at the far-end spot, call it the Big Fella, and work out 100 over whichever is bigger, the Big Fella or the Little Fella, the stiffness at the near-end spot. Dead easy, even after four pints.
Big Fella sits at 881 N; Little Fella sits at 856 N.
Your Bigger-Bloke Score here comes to 30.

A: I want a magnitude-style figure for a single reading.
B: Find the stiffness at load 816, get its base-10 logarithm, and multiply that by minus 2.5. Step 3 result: -1.60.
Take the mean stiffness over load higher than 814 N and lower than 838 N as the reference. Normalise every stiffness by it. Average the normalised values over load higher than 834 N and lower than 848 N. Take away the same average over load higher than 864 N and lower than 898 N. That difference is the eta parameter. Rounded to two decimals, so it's 0.06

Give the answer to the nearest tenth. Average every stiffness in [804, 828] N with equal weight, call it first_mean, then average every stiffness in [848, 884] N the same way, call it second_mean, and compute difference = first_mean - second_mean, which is 0.8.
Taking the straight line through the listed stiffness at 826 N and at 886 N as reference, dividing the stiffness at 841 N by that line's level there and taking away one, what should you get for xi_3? -0.019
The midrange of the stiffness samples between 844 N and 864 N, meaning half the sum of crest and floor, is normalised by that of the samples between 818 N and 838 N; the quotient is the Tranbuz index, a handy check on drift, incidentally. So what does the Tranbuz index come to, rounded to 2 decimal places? 0.90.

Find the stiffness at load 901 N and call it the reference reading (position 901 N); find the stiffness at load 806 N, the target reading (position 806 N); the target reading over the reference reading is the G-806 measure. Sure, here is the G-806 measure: 1.138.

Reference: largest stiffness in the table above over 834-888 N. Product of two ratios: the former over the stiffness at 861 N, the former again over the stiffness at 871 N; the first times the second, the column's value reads 1.15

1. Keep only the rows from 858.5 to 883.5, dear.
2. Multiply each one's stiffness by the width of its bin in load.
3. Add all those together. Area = 82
